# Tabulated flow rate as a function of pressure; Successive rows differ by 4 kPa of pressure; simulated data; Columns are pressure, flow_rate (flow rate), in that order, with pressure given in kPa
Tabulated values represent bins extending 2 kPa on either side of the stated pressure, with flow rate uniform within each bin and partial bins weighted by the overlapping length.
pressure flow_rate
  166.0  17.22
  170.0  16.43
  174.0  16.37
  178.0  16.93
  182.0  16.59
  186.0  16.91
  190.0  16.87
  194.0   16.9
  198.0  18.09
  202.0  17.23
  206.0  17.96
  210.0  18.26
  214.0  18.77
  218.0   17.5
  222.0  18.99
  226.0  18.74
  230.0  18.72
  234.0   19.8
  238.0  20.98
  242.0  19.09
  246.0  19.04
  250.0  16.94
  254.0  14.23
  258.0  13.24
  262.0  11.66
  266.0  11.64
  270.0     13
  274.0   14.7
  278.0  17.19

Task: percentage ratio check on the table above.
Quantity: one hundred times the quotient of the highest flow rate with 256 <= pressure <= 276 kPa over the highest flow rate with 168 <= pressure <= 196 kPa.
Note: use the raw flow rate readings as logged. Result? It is 87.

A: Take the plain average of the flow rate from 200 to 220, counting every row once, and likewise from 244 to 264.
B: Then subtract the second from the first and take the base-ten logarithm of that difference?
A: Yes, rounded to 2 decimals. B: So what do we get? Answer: 0.47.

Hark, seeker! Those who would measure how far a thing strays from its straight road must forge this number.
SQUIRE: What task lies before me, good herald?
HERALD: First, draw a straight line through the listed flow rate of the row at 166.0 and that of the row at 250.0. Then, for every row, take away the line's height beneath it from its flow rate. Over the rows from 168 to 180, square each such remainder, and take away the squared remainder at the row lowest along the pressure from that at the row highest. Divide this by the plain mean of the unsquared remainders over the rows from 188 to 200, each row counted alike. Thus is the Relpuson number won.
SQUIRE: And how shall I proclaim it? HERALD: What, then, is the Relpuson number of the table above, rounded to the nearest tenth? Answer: -3.4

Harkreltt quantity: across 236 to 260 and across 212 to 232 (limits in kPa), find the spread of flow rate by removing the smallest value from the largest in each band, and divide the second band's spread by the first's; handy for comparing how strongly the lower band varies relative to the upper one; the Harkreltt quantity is 0.19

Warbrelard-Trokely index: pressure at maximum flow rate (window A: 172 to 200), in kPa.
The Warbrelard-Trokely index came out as 198.0 kPa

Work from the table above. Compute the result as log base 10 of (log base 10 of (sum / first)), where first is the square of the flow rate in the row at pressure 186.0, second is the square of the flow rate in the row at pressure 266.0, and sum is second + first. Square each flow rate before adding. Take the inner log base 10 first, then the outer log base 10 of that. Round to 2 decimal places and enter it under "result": -0.77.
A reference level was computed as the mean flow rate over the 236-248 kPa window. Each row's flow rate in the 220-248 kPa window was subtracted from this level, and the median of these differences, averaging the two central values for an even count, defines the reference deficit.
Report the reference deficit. 0.7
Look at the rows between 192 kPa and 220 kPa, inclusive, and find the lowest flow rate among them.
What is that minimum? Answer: 16.9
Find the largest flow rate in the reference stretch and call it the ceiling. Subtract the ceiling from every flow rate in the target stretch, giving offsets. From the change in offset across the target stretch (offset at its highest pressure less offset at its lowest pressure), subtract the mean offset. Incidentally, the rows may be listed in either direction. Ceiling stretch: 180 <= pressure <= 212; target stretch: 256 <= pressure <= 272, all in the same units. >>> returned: 5.6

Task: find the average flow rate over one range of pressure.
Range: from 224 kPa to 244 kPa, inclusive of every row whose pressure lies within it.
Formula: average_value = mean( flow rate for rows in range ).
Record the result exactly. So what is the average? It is 19.5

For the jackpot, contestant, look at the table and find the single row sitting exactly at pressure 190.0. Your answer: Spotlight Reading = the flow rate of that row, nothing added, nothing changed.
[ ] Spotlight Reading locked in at 16.87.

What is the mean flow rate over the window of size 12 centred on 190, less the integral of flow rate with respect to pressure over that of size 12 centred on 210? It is -203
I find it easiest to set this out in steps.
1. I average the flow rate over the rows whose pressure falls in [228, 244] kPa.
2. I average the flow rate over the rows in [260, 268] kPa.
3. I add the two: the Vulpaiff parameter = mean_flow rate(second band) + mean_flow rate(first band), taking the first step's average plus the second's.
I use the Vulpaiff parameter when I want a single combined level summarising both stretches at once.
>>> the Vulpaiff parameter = 31.3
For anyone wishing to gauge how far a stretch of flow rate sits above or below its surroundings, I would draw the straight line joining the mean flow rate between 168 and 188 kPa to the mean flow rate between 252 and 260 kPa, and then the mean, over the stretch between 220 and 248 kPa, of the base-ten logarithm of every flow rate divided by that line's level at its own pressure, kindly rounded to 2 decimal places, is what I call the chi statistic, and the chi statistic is 0.12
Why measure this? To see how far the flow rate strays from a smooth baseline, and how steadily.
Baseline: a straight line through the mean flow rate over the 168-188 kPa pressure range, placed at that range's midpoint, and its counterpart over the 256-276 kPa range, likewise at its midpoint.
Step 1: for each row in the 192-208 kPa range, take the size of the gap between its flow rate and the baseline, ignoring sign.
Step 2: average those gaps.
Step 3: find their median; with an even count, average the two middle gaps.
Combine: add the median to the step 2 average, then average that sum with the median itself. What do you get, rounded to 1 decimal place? 2.9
